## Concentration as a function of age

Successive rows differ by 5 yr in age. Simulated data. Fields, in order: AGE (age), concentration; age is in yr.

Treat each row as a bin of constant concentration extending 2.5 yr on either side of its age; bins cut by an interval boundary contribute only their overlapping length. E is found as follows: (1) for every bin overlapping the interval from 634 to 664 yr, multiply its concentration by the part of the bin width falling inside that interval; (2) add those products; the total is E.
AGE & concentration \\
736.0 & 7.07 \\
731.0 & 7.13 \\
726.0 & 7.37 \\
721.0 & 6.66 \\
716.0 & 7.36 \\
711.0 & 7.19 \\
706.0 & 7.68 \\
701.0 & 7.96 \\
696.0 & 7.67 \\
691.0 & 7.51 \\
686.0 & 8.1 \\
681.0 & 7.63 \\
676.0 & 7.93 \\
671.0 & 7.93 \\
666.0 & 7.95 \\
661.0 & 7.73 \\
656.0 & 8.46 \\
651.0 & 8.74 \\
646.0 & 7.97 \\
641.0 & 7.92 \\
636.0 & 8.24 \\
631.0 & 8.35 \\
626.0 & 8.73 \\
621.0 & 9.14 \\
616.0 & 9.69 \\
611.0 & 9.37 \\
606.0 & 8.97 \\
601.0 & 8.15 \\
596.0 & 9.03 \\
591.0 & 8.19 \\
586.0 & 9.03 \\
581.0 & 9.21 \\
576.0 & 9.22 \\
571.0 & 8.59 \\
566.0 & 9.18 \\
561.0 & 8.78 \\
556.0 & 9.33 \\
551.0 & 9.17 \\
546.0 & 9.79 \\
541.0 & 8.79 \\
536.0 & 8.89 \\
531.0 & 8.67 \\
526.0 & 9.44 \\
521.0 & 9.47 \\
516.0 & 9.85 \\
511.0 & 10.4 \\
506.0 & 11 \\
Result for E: 245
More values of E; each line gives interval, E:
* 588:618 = 267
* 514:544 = 276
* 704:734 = 217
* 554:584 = 271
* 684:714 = 230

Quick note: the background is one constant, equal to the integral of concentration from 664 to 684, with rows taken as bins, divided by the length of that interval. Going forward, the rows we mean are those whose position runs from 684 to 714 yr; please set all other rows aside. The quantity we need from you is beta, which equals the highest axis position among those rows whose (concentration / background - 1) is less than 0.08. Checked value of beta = 711.0 yr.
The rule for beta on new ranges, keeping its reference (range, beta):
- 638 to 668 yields 666.0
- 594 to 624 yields 601.0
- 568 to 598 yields 591.0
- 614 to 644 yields 641.0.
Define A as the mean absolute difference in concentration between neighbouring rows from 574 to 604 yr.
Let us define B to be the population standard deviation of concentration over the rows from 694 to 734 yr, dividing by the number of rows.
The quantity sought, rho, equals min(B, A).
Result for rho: 0.38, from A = 0.55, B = 0.375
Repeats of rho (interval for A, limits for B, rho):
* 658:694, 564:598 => 0.27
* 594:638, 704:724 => 0.37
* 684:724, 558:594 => 0.36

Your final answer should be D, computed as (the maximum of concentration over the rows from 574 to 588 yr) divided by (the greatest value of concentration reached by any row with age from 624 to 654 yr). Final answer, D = 1.05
